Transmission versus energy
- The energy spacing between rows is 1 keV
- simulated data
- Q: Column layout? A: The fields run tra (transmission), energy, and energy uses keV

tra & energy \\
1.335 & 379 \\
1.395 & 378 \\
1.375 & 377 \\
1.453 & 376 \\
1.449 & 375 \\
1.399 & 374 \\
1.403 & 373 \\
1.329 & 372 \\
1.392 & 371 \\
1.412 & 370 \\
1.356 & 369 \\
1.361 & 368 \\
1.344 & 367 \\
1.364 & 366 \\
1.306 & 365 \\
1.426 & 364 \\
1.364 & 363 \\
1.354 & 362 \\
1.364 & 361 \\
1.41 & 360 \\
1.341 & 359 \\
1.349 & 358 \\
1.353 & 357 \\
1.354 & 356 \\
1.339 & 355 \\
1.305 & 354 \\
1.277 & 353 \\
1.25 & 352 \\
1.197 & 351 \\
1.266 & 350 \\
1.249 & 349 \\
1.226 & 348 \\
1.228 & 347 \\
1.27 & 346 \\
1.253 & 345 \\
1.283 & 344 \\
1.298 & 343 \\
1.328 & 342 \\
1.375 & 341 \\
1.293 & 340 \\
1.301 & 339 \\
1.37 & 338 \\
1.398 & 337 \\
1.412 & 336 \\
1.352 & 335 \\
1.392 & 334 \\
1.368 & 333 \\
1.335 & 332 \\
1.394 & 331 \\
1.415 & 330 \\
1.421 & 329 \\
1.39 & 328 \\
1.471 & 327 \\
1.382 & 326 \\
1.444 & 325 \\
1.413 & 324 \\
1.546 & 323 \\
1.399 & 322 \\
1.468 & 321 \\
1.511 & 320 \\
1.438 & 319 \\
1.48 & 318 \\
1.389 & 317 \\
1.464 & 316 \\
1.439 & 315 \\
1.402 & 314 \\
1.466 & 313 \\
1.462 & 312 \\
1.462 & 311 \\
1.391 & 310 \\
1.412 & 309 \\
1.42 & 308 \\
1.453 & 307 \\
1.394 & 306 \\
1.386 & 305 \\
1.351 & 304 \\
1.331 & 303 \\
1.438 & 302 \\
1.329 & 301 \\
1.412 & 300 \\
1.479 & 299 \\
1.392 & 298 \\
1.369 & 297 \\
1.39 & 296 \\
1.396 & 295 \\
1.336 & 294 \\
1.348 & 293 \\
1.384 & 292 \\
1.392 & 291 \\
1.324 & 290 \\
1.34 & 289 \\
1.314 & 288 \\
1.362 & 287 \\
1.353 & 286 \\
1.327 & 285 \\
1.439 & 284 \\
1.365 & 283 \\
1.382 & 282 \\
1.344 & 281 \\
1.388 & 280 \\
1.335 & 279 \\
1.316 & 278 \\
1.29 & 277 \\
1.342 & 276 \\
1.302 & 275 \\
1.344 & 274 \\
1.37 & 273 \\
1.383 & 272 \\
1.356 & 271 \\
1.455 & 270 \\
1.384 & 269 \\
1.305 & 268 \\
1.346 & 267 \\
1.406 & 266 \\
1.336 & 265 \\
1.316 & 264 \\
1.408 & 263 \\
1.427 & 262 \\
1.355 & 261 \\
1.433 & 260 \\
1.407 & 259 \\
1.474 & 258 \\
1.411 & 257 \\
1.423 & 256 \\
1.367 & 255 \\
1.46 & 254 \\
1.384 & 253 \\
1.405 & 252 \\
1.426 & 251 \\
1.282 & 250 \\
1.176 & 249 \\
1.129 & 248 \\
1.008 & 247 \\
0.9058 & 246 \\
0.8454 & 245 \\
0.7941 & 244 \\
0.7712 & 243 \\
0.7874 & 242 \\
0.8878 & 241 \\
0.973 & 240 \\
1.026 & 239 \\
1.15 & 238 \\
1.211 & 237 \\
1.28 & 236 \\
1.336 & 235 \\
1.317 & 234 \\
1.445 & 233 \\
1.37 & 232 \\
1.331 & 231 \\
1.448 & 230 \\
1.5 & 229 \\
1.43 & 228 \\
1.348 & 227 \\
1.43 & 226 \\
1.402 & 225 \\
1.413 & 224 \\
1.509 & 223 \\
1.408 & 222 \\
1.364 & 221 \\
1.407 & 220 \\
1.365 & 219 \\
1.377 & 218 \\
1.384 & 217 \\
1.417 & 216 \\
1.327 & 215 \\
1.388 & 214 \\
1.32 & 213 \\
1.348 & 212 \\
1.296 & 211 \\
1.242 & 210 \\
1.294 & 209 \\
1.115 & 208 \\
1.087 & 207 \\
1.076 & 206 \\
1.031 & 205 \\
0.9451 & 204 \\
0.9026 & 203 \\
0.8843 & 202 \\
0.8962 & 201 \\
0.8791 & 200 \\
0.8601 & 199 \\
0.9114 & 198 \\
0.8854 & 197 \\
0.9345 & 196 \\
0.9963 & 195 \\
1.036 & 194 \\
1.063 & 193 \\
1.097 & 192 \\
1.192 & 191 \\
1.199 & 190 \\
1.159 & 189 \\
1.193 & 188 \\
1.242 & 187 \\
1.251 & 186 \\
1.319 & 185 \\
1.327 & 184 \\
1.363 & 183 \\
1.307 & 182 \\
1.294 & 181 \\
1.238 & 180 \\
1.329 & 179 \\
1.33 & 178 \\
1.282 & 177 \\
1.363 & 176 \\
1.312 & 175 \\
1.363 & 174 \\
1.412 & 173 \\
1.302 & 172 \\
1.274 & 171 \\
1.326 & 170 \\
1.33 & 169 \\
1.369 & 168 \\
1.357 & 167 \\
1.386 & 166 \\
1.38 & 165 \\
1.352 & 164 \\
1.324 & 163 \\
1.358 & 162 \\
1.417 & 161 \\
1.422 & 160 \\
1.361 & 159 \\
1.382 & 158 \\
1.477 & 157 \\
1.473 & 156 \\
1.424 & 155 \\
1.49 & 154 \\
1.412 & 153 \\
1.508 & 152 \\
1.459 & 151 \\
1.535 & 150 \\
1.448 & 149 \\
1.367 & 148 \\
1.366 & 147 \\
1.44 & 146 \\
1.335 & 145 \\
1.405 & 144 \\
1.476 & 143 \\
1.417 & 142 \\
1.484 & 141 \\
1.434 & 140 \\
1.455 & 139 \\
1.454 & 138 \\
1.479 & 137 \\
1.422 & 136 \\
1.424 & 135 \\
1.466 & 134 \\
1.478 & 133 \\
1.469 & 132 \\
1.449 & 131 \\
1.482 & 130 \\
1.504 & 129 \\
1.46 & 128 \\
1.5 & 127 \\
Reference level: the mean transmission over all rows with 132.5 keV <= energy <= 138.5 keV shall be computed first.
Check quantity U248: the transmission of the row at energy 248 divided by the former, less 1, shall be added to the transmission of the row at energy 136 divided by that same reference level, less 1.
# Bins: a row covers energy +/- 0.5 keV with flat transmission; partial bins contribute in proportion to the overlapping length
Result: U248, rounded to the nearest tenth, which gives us -0.2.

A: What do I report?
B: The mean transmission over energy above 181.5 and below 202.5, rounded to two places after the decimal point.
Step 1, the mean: 1.10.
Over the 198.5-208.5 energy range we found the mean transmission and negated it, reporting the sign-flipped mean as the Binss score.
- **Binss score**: -0.97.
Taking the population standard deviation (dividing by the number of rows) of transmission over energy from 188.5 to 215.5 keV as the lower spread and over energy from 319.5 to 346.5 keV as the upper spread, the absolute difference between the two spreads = 0.096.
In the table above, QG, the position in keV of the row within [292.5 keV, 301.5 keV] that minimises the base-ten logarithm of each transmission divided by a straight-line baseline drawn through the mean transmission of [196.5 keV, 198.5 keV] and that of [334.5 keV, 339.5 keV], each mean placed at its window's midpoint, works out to 301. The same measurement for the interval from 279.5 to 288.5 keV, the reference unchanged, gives 288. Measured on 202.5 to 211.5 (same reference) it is 203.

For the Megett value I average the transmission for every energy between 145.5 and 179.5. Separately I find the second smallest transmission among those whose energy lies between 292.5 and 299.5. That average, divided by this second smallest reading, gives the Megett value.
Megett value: 1.03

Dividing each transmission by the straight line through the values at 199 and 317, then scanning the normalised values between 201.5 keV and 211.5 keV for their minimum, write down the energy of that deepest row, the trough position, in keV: 202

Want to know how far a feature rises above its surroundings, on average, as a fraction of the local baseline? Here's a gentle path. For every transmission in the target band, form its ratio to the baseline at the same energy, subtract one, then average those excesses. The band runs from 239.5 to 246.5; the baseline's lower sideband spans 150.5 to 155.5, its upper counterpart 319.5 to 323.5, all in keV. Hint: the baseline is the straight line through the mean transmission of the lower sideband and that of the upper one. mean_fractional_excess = -0.42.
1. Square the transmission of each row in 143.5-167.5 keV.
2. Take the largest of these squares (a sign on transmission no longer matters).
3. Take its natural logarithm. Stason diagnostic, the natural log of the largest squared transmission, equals 0.86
